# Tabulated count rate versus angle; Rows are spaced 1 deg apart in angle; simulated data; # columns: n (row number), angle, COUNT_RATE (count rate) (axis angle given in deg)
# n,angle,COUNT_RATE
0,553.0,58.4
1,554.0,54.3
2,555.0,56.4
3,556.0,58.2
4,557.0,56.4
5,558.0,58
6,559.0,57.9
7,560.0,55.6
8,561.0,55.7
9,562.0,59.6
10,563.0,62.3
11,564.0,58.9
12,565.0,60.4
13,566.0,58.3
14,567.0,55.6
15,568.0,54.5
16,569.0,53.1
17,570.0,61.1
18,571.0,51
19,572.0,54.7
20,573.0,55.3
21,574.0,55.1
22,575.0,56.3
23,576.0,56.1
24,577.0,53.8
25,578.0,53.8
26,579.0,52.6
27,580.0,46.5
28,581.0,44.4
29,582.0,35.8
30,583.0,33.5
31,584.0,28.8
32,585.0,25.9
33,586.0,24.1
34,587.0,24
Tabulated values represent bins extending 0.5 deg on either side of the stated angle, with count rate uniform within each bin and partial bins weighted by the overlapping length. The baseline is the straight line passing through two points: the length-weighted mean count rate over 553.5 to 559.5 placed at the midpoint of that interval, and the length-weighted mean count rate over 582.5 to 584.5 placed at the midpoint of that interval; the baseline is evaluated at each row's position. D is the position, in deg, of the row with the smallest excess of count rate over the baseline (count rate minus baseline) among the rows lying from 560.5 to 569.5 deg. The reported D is 561.0 deg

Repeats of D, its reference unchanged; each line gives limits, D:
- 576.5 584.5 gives 584.0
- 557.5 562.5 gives 560.0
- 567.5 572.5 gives 571.0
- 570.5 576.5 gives 571.0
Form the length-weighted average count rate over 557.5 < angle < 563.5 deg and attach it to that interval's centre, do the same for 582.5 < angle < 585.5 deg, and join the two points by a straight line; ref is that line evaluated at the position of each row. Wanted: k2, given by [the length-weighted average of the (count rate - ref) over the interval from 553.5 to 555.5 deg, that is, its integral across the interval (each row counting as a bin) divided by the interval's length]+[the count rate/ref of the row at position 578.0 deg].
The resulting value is -9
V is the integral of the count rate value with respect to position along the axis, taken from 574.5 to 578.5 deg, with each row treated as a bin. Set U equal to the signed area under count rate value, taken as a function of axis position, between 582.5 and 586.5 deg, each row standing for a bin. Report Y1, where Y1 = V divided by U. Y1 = 2.0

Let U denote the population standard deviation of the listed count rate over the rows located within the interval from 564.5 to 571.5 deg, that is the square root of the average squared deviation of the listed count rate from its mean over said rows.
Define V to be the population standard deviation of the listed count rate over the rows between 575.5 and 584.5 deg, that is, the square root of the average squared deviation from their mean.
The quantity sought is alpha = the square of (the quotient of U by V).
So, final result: 0.1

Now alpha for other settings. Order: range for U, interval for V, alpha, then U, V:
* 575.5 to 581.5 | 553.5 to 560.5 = 10.0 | 4.2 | 1.3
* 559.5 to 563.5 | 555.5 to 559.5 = 15.5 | 2.8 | 0.7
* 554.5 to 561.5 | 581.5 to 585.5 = 0.1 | 1.0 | 3.9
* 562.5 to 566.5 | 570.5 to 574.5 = 0.8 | 1.5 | 1.8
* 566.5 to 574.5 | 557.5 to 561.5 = 5.4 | 2.7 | 1.2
